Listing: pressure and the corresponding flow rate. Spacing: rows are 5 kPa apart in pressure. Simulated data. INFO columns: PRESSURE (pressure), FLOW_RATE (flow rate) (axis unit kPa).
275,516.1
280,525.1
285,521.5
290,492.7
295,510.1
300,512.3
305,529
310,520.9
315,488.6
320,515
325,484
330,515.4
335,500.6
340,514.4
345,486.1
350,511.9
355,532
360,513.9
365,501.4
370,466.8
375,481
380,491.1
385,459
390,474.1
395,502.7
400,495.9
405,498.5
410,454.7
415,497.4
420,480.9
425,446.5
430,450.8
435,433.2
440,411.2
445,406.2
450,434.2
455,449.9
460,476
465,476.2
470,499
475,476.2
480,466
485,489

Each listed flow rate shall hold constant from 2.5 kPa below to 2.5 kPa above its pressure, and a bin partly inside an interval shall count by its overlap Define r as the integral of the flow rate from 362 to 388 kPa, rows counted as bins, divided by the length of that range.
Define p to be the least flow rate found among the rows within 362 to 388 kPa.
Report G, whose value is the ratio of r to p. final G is 1.047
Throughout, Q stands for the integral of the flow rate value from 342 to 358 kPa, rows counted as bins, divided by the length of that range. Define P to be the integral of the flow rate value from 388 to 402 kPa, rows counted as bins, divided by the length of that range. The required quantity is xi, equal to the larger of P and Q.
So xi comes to 510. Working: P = 491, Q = 510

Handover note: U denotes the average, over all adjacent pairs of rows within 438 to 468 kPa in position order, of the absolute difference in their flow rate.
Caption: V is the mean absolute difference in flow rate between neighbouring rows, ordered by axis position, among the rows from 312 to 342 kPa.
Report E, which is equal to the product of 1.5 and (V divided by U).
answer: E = 2.35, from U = 15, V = 23.5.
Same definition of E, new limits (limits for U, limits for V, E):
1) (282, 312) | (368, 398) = 2.05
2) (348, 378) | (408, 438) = 1.74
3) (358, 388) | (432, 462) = 1.40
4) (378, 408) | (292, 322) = 1.51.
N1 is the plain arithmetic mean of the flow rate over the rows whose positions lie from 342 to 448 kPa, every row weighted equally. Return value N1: 476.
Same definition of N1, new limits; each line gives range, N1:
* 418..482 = 454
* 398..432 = 475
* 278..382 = 505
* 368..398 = 479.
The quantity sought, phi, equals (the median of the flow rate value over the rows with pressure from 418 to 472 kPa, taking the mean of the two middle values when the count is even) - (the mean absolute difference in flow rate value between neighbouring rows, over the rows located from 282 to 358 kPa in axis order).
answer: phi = 429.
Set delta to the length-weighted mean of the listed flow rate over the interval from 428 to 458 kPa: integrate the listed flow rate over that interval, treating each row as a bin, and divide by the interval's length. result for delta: 431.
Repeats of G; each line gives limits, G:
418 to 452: 1.076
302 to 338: 1.049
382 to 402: 1.052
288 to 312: 1.042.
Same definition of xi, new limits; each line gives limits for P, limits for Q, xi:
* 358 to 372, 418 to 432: 494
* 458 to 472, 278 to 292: 513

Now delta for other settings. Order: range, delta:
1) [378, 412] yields 483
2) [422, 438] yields 444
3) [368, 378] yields 475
